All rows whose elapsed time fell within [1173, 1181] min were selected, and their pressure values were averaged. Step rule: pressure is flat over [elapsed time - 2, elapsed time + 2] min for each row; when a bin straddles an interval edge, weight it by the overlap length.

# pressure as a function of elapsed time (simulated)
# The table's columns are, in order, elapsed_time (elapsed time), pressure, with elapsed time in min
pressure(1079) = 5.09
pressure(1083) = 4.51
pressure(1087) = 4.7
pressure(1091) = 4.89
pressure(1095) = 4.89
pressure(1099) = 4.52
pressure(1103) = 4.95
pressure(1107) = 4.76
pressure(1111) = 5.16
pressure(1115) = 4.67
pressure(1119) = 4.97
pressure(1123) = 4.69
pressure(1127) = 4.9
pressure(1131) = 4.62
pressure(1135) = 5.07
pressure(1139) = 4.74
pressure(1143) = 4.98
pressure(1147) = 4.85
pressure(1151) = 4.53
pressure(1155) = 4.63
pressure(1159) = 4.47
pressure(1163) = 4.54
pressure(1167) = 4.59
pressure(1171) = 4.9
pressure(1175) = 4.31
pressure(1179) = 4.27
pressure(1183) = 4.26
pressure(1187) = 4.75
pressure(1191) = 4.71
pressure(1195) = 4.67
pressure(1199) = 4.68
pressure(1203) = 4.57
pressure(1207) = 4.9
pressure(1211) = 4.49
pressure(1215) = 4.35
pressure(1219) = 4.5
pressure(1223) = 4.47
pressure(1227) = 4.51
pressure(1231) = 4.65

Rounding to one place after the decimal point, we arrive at 4.3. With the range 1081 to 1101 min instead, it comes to 4.7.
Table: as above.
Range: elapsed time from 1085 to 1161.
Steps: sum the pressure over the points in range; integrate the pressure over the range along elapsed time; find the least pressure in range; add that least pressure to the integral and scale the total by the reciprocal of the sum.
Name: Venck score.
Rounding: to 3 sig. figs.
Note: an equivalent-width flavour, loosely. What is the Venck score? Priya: 4.05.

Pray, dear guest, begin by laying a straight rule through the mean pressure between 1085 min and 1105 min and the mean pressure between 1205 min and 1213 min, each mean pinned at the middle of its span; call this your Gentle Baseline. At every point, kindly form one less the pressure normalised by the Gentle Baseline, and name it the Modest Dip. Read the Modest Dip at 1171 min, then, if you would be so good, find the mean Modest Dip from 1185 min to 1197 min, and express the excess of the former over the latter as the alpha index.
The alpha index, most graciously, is -0.04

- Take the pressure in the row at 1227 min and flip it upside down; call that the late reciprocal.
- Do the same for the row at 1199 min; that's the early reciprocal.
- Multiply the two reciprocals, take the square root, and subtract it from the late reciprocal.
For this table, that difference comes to 0.0041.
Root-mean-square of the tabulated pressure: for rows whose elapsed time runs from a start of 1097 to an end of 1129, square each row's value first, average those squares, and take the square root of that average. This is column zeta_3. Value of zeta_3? 4.83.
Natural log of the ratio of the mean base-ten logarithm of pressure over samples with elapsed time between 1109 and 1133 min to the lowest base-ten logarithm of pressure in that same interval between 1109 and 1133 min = 0.029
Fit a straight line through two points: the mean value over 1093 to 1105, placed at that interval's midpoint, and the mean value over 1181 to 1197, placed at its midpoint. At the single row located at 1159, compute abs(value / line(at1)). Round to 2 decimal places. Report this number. 0.96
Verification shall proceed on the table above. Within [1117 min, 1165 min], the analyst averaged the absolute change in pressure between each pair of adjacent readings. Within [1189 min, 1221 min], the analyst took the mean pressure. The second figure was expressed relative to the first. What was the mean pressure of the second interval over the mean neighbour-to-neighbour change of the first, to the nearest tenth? 19.7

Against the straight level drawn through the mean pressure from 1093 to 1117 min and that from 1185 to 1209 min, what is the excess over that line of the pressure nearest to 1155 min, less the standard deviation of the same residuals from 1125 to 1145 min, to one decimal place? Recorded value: -0.3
